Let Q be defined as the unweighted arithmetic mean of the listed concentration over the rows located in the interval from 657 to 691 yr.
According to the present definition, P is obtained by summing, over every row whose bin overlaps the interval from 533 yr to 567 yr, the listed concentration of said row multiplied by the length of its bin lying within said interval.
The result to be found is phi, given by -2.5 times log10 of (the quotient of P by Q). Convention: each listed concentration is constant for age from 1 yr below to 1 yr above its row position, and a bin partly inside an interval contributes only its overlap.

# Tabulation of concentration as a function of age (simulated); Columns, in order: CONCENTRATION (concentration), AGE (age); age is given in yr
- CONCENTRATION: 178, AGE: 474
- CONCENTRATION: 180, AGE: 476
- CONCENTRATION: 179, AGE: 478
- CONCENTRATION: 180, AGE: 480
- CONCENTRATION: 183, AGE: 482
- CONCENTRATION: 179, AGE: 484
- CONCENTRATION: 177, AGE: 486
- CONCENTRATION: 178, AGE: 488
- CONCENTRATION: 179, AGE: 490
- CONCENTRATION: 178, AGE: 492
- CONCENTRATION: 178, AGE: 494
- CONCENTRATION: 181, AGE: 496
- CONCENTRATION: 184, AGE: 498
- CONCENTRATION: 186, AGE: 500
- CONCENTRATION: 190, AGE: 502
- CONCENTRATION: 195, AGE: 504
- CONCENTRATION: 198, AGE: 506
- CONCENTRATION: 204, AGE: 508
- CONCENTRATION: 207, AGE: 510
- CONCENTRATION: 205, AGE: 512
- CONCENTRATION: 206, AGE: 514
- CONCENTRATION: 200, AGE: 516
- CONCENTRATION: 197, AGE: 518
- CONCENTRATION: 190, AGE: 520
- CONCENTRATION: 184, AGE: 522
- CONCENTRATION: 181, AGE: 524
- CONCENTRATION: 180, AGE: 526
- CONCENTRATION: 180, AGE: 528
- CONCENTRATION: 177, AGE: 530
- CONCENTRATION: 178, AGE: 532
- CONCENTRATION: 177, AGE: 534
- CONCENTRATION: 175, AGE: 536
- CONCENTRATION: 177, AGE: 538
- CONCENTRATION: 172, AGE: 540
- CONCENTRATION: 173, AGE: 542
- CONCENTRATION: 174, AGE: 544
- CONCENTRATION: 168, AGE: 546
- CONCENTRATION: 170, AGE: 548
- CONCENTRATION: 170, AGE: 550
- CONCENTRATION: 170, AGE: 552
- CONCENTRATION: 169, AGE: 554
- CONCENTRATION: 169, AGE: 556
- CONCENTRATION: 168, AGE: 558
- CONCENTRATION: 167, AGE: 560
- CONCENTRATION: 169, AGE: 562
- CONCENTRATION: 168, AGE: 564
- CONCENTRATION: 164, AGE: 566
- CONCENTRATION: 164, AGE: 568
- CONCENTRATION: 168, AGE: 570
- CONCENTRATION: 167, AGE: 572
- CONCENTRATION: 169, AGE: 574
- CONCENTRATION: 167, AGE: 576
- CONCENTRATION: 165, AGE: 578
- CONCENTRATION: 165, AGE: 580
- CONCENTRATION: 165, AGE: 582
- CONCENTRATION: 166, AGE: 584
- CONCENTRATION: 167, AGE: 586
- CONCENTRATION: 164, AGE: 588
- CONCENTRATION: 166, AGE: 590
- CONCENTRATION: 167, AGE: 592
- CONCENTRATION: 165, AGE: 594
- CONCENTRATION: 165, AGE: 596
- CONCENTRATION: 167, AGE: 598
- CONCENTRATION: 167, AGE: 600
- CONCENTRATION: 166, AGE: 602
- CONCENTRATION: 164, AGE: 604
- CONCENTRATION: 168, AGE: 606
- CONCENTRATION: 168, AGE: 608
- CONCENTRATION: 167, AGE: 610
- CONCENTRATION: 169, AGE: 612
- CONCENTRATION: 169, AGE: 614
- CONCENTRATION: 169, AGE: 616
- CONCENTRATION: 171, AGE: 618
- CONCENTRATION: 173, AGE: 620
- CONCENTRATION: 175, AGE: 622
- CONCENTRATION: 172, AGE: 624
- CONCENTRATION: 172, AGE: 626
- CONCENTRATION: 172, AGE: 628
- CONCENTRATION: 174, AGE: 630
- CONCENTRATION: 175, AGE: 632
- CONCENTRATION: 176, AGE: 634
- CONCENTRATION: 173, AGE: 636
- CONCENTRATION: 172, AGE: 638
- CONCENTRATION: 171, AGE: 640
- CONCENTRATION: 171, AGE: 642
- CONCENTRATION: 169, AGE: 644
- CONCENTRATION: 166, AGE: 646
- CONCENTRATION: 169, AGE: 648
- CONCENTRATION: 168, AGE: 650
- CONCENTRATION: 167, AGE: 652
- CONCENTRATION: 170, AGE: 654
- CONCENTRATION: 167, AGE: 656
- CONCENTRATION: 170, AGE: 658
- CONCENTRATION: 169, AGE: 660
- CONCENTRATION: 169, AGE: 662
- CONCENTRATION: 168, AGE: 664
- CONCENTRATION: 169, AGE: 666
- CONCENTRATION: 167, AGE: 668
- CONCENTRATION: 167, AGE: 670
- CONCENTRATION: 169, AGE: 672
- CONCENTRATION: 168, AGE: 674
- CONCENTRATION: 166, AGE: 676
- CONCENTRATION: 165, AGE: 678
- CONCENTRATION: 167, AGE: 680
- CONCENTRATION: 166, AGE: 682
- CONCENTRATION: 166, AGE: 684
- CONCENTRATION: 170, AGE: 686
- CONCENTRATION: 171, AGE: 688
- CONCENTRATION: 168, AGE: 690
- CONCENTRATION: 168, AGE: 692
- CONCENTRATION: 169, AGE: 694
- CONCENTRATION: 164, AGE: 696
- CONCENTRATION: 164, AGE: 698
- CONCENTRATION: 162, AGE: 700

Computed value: -3.85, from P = 5800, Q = 168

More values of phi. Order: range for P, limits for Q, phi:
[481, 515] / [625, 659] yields -3.94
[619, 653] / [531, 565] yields -3.83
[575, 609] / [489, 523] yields -3.67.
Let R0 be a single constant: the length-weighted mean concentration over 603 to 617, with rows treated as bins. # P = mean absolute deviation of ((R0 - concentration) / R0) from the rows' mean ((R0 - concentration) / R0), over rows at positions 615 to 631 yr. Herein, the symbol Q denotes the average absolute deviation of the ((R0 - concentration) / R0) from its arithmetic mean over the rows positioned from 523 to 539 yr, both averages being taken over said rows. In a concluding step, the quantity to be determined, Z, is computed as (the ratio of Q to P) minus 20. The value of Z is -18.7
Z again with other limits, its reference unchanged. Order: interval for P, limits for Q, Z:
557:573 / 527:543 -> -18.5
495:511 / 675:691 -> -19.8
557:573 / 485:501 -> -18.2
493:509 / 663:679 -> -19.8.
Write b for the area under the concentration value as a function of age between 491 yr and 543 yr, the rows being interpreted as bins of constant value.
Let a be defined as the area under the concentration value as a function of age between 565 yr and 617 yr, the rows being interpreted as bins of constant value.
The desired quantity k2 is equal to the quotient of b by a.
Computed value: 1.12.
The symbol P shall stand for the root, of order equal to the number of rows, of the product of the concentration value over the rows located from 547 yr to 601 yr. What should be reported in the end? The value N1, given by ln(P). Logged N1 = 5.12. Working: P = 167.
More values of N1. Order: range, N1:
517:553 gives 5.18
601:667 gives 5.14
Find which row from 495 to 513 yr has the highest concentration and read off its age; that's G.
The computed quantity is 510 yr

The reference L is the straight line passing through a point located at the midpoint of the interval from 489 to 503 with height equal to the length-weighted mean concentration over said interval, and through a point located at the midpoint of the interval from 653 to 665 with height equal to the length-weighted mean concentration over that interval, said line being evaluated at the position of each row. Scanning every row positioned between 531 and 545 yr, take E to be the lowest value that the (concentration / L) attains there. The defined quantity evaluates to 0.96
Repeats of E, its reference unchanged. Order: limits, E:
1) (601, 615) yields 0.95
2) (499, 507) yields 1.02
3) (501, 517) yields 1.05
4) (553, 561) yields 0.94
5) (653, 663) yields 0.99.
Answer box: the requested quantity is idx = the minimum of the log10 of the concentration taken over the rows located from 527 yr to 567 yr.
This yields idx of 2.21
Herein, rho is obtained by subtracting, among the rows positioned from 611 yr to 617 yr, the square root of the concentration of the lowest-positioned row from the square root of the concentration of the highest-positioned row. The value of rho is 0.00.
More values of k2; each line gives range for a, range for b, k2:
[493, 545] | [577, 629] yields 0.90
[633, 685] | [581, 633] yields 1.00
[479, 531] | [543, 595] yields 0.89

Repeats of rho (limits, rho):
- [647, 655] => 0.04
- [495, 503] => 0.33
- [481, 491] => -0.15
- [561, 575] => 0.00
